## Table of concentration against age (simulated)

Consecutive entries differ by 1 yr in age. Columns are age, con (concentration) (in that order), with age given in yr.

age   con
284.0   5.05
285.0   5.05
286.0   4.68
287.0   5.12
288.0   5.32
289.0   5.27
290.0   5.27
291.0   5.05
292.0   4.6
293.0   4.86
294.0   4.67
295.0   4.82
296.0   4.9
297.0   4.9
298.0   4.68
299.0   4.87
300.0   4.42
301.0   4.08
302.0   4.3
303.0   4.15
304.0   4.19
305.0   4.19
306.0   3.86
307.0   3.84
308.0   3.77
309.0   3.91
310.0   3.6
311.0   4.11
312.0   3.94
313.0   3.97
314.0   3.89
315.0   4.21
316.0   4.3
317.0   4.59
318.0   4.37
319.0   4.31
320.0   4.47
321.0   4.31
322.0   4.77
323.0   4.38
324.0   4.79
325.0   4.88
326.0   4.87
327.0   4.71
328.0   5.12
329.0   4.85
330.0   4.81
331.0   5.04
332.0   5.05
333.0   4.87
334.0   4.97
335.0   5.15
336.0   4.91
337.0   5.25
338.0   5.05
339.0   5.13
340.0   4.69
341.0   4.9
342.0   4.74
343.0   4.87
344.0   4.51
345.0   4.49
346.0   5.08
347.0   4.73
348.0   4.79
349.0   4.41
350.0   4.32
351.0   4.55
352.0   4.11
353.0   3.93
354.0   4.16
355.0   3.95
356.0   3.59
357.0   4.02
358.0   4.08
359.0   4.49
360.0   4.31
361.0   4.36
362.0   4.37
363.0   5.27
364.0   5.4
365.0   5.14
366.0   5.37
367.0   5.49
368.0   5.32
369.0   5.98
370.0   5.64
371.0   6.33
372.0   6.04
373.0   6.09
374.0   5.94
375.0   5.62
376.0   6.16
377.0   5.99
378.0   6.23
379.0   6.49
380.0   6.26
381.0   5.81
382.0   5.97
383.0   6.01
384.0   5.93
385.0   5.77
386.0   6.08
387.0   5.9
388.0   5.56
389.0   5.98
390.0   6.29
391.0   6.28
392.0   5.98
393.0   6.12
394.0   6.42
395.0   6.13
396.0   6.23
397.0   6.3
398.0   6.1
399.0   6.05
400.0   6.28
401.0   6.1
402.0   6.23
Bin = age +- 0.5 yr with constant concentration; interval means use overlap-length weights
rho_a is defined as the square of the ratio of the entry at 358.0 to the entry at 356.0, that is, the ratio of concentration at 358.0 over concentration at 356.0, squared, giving 1.3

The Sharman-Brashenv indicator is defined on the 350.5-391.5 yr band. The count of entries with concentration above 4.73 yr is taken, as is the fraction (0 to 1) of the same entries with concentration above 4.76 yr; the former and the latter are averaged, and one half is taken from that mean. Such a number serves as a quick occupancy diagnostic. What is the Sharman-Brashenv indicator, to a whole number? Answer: 14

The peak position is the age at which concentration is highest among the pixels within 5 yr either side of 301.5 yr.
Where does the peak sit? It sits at 297.0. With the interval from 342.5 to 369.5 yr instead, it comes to 369.0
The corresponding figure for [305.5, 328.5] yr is 328.0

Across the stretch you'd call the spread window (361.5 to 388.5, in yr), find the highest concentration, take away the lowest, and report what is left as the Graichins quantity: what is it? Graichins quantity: 2.1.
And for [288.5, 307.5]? 1.4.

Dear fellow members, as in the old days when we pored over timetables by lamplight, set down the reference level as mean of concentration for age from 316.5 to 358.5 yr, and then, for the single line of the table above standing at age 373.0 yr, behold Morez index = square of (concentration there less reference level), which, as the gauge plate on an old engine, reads 2.1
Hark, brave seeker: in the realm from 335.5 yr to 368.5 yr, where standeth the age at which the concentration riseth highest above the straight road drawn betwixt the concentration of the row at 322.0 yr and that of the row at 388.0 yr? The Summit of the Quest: 337.0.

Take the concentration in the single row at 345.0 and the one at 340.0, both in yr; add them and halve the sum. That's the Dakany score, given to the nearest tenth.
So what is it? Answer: 4.6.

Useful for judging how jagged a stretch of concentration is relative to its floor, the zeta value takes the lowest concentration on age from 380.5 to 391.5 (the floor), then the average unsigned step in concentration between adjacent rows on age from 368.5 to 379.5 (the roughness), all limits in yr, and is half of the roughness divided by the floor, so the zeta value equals 0.027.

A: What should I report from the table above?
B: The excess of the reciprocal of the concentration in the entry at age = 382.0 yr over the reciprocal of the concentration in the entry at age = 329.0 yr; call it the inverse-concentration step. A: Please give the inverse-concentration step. -0.039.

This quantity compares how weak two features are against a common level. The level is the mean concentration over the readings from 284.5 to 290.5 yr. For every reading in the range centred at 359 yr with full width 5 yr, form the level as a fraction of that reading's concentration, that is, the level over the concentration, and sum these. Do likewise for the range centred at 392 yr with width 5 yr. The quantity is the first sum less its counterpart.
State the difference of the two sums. 1.9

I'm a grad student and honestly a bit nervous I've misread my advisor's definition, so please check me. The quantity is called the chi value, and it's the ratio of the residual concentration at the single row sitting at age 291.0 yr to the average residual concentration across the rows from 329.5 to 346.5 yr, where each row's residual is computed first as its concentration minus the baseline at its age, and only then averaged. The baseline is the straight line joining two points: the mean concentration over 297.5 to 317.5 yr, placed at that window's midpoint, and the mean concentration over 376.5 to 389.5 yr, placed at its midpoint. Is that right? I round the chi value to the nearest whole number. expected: 67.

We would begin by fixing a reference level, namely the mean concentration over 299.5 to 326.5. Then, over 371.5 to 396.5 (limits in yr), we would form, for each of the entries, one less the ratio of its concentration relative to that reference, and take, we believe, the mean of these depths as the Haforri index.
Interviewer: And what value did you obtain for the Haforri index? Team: -0.43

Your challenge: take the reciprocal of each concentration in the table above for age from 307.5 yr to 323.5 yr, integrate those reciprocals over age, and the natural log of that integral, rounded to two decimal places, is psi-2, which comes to 1.35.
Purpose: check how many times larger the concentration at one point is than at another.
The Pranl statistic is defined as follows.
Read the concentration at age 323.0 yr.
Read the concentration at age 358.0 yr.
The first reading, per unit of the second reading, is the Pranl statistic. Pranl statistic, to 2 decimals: 1.07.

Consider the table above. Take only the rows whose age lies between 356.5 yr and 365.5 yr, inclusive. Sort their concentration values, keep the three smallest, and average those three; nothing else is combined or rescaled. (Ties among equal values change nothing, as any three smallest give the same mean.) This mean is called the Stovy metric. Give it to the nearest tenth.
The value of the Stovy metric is 4.1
